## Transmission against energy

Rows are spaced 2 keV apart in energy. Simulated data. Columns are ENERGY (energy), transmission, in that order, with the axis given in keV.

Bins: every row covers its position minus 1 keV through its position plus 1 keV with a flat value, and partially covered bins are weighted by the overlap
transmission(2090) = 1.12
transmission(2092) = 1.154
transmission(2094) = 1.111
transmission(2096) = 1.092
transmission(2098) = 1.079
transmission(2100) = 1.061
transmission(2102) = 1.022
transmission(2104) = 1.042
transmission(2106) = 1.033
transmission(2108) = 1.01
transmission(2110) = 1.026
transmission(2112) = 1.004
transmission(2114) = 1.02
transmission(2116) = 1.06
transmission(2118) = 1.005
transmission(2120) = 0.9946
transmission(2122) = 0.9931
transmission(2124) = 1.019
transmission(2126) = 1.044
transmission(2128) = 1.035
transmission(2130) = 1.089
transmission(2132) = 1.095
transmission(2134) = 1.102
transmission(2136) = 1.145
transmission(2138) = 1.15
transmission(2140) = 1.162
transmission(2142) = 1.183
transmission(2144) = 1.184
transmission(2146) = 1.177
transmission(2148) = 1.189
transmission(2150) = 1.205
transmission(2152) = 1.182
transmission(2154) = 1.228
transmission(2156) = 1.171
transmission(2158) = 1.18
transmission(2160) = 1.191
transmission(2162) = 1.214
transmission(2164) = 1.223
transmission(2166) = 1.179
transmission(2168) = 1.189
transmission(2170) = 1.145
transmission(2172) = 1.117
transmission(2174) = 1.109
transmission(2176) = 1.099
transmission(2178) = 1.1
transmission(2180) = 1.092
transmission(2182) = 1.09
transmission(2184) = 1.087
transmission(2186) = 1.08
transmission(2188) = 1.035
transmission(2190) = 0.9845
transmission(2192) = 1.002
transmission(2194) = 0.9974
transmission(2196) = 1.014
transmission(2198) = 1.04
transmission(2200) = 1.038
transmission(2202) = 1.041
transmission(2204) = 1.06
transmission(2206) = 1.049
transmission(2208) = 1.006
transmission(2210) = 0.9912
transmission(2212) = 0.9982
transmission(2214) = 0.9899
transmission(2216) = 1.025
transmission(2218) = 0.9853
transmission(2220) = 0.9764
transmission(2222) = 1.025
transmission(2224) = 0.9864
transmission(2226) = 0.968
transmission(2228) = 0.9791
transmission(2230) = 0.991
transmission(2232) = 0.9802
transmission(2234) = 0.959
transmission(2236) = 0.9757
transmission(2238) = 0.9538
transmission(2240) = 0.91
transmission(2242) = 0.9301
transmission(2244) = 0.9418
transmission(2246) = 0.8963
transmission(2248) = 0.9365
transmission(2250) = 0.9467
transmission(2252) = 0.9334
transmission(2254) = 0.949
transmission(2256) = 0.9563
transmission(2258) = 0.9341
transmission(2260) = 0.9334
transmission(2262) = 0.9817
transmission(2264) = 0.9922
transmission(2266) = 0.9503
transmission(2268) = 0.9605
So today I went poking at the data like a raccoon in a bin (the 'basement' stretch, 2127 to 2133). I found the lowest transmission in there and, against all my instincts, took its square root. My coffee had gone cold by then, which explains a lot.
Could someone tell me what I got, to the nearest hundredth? 1.02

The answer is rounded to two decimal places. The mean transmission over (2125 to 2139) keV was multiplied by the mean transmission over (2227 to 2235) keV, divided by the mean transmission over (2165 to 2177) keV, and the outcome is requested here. 0.94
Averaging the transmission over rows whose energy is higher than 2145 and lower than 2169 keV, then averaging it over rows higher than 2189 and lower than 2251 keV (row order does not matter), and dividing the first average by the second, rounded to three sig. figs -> 1.21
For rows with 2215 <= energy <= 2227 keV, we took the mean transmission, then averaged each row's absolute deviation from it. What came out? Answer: 0.020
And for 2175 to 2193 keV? 0.037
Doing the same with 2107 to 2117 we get 0.015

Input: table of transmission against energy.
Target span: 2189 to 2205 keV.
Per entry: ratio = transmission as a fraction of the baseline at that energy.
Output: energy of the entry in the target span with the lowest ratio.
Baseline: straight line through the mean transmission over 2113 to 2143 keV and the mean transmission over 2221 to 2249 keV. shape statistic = 2190 keV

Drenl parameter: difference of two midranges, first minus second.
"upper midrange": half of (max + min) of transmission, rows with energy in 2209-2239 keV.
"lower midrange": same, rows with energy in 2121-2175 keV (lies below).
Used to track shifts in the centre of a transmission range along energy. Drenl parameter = -0.12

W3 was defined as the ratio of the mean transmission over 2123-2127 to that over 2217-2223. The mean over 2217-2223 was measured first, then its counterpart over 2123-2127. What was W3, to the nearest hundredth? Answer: 1.04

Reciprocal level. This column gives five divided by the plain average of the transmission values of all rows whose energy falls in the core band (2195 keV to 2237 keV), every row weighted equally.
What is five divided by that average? 5.0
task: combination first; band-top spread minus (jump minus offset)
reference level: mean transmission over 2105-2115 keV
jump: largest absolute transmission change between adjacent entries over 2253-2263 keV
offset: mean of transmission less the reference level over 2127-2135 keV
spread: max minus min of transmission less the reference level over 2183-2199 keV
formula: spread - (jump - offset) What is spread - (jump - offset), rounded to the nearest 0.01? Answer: 0.12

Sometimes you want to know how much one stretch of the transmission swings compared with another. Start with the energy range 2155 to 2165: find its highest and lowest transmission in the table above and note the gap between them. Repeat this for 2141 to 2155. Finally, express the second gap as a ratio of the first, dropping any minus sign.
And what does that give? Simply 1.0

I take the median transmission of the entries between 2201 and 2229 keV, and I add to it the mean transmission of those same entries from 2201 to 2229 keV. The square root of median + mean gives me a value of 1.41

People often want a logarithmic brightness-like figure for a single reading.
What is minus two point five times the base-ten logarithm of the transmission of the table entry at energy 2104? -0.04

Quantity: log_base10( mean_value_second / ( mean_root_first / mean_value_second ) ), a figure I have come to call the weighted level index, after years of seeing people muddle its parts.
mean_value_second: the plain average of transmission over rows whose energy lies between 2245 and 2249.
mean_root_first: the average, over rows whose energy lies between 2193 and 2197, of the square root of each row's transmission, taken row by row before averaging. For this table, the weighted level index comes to -0.08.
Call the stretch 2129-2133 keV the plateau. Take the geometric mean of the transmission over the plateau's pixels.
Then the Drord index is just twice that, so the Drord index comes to 2.18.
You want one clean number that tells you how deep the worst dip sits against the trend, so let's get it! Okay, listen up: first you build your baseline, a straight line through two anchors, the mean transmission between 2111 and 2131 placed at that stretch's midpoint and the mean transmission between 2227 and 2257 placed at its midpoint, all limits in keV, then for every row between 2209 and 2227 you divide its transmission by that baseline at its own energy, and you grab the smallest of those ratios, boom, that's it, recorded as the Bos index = 1.01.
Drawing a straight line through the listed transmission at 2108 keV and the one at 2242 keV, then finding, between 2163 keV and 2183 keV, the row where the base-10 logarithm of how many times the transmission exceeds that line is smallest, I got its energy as 2182 keV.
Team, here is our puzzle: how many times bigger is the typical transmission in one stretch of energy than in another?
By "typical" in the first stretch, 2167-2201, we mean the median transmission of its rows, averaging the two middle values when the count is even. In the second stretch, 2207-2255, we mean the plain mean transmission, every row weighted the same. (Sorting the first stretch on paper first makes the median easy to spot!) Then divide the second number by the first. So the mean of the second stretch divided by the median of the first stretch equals 0.89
